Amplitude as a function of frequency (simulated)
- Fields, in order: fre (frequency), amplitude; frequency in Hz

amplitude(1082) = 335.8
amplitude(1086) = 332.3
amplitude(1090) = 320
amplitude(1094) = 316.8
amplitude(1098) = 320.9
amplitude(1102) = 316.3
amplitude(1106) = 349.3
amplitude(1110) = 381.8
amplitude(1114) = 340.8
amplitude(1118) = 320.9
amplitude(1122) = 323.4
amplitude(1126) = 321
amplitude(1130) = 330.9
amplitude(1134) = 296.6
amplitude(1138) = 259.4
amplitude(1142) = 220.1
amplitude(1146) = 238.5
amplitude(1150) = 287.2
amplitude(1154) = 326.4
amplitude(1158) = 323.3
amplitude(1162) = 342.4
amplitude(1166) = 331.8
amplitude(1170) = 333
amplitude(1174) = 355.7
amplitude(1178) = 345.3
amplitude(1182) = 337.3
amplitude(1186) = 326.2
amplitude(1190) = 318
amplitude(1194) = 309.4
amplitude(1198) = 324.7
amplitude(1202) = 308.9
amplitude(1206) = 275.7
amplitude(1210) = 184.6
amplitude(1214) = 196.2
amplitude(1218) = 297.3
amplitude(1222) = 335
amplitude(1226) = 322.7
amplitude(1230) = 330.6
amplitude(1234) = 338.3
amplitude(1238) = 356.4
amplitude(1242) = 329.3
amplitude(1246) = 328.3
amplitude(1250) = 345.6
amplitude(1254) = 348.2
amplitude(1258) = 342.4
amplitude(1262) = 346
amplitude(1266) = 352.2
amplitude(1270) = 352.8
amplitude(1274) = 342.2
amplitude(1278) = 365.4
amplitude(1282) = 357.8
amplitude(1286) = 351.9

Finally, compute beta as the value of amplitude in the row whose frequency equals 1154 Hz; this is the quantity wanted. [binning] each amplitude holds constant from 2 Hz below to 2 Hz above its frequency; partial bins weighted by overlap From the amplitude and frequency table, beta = 326.4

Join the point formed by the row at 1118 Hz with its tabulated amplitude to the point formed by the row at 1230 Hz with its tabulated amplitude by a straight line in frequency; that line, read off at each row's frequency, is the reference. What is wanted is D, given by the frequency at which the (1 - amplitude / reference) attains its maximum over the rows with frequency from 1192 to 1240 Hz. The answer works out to 1210 Hz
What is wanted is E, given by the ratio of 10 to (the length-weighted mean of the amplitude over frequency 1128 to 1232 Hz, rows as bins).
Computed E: 0.0331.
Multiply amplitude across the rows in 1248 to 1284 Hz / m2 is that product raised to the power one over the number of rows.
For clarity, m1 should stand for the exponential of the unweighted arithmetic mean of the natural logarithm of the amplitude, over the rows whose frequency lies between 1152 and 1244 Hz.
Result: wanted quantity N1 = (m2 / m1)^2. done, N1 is 1.26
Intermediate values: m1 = 312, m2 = 350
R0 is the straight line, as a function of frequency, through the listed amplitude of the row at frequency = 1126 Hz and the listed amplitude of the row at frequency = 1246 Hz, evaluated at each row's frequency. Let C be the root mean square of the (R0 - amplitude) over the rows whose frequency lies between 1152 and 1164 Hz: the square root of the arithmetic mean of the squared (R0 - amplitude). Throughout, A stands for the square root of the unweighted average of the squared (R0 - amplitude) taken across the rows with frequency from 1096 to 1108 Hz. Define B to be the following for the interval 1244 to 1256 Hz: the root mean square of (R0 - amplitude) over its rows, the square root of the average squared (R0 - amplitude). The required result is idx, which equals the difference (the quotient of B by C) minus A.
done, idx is -15.8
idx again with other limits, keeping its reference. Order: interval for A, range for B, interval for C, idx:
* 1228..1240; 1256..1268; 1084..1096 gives -15.5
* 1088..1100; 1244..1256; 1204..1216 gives -1.6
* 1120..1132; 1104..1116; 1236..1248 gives -3.3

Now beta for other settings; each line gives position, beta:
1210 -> 184.6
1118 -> 320.9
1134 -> 296.6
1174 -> 355.7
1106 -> 349.3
